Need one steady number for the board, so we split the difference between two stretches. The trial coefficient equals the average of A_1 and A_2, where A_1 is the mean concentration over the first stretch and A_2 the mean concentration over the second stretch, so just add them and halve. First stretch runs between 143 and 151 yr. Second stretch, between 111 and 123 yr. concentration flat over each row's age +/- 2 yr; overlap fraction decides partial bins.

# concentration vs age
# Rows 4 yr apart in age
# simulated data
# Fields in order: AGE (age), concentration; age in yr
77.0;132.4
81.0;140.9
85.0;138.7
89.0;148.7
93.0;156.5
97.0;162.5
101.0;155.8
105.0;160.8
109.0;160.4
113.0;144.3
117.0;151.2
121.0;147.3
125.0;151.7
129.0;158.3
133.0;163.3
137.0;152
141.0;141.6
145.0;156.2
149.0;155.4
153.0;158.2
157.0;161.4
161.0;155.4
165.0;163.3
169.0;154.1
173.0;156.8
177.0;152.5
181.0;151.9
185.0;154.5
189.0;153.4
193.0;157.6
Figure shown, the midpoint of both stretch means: 152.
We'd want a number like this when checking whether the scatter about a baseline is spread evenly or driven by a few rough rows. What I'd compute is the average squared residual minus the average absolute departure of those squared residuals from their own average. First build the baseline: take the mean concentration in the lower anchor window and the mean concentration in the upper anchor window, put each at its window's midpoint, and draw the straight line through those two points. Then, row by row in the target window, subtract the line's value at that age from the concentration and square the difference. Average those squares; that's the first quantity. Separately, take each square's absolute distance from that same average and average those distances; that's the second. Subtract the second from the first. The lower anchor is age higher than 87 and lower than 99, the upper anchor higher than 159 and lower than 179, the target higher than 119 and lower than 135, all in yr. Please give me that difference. 12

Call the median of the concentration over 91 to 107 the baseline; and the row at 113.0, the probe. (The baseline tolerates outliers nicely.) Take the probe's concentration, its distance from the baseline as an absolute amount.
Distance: 14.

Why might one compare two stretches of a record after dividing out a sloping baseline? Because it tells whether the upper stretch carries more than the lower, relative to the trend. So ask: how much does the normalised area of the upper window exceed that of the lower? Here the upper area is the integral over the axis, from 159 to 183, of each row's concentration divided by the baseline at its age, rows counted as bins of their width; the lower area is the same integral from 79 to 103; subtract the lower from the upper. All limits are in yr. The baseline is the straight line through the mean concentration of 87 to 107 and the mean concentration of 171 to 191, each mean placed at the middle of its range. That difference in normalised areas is 1.2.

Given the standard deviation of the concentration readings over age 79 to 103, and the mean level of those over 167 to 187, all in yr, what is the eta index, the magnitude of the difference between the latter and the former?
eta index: 145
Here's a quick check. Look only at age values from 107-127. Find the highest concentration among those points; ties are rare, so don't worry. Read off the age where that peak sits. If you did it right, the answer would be 109.0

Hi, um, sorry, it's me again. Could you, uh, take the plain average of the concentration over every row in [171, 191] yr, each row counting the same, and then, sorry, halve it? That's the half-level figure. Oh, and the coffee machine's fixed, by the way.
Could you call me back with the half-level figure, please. 76.9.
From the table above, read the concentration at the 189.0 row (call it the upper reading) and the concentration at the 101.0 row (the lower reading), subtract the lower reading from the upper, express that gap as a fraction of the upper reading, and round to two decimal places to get -0.02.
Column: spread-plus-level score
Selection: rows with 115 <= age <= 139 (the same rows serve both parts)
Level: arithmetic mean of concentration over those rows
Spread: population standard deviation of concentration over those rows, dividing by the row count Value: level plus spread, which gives 159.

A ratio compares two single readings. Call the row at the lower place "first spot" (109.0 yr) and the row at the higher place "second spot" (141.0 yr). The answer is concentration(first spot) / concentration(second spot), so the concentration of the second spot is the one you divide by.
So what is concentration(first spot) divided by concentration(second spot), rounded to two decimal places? 1.13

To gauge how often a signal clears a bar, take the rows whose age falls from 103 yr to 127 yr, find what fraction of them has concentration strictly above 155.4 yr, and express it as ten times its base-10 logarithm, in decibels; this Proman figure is -4.8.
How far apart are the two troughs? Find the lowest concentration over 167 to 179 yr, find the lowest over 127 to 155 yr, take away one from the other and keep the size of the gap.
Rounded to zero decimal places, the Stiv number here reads 11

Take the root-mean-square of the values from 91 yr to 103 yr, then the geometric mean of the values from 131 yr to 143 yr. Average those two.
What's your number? 155.2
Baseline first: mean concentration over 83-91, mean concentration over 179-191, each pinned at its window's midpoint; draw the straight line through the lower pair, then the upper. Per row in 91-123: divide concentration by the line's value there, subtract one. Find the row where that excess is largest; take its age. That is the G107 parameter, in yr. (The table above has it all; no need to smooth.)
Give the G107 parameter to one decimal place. 97.0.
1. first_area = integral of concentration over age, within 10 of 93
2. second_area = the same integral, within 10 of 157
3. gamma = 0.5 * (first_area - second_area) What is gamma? -63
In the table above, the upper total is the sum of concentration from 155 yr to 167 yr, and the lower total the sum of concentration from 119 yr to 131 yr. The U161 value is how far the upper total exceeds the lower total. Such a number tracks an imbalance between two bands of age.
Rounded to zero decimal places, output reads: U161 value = 23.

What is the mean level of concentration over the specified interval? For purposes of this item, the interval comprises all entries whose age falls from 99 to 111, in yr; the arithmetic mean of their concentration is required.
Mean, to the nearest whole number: 159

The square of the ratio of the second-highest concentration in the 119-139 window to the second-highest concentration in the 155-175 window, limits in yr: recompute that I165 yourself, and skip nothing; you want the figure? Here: 0.962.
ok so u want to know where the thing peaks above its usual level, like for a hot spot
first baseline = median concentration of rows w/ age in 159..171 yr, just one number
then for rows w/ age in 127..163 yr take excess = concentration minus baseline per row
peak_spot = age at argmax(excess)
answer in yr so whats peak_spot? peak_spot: 133.0 yr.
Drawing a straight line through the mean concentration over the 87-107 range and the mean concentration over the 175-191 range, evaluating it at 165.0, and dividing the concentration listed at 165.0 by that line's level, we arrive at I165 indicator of 1.06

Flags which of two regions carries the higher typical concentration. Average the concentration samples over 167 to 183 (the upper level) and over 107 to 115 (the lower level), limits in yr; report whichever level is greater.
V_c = 154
